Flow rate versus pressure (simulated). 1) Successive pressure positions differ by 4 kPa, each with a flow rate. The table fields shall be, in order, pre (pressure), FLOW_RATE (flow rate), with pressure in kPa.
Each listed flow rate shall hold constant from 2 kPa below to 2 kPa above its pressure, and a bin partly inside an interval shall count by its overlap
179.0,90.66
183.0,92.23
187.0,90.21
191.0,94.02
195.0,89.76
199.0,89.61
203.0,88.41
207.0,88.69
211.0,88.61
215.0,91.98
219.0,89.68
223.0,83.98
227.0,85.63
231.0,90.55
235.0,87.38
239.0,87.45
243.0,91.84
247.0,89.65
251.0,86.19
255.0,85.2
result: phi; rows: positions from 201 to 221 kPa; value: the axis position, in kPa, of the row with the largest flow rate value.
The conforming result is 215.0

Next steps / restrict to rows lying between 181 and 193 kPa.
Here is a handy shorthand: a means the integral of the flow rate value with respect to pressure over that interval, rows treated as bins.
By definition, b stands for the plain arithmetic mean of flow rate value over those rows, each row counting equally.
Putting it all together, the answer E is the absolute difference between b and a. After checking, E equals 1014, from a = 1106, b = 92.2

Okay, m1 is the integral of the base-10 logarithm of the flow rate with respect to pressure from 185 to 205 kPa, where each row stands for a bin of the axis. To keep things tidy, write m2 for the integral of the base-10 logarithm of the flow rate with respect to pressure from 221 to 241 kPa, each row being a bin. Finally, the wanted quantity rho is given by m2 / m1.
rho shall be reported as 0.991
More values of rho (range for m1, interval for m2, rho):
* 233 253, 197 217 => 1.002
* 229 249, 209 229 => 0.996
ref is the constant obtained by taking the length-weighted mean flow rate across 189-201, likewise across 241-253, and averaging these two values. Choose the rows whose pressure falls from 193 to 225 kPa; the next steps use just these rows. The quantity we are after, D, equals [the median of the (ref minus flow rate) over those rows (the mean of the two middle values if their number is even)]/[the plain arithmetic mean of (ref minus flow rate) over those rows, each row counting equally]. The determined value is 0.8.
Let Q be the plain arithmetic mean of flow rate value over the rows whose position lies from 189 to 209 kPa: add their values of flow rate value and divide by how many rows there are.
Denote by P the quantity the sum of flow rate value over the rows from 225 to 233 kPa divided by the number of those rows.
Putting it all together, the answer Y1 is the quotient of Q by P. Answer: 1.023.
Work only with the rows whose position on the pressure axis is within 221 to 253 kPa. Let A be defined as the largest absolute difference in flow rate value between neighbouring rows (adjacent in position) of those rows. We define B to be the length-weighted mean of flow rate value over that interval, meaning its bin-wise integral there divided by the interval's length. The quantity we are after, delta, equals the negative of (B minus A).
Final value -82.9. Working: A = 4.9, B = 87.8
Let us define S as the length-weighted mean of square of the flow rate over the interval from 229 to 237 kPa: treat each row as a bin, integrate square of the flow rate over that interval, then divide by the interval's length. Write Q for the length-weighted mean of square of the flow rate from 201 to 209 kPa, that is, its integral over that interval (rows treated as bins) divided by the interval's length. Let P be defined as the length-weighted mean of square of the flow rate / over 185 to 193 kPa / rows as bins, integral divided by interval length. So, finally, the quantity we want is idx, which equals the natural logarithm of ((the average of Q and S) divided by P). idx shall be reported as -0.07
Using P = 8489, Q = 7841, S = 7917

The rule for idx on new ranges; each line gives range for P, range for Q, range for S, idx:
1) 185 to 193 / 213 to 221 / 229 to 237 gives -0.05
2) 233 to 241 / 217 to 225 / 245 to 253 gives 0.00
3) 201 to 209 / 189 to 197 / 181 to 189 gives 0.07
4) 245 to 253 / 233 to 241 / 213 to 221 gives 0.03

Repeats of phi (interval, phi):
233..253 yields 243.0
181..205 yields 191.0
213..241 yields 215.0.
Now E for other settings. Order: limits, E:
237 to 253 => 1332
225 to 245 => 1683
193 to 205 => 982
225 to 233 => 617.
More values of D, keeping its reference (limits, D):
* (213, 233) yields 0.3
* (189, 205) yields -1.8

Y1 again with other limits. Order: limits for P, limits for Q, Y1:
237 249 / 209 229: 0.981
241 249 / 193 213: 0.981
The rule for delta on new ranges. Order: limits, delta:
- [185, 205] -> -86.1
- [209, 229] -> -82.3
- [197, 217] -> -86.1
